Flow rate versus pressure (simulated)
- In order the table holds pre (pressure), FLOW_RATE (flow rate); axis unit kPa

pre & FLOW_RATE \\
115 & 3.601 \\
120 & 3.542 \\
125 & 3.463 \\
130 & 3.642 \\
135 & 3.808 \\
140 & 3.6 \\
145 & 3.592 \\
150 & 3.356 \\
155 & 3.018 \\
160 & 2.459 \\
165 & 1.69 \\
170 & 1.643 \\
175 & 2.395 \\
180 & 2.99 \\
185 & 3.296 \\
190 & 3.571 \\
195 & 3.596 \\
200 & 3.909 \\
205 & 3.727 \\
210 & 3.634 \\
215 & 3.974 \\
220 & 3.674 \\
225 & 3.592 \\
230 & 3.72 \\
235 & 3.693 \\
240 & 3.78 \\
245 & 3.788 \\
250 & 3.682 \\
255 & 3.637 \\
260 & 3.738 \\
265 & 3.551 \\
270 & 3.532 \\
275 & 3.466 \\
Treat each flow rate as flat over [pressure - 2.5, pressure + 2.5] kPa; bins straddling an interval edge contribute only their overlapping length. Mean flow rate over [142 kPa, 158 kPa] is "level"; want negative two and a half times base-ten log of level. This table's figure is -1.30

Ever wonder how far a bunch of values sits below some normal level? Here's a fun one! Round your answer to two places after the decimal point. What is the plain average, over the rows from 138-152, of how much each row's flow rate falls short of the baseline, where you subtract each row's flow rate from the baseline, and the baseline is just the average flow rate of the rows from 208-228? 0.20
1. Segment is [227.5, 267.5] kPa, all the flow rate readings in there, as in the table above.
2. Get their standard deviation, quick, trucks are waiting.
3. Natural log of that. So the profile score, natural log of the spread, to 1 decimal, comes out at -2.6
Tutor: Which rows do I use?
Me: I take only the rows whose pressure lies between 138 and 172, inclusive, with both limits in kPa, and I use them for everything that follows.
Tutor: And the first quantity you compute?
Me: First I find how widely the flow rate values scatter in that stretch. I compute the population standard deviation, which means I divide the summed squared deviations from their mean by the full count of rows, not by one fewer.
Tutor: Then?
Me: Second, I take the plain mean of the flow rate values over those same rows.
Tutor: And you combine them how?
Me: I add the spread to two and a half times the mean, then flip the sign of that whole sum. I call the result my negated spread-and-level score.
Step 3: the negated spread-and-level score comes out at -7.7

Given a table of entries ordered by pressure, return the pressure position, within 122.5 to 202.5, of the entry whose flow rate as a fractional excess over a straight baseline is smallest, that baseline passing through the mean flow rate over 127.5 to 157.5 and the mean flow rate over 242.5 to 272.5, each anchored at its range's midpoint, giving 170 kPa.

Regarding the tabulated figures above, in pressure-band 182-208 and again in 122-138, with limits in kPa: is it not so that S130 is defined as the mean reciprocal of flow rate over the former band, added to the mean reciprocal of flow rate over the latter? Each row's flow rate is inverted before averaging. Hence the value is 0.55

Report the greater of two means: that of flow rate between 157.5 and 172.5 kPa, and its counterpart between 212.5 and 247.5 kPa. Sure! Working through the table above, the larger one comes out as 3.75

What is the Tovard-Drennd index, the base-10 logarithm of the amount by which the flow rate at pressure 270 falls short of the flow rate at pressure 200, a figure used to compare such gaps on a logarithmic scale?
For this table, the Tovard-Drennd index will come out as -0.42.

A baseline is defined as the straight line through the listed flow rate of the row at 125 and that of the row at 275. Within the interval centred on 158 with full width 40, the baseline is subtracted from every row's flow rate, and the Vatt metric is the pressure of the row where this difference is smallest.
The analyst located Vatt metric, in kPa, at 170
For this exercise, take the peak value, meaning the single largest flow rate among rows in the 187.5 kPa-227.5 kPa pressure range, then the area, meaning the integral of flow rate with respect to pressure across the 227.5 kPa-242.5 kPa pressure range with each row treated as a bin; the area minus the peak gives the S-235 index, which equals 52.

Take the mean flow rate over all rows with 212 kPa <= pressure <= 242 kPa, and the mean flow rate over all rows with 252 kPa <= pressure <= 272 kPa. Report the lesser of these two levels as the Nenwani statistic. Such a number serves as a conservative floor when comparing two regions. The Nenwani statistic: 3.6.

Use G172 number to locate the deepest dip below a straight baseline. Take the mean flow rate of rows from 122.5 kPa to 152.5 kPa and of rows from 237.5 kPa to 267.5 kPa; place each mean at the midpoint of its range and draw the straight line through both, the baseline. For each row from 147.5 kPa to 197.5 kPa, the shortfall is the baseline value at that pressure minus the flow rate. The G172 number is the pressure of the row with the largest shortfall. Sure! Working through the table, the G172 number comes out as 170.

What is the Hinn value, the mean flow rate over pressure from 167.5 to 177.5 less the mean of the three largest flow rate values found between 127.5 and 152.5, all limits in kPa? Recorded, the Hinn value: -1.66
